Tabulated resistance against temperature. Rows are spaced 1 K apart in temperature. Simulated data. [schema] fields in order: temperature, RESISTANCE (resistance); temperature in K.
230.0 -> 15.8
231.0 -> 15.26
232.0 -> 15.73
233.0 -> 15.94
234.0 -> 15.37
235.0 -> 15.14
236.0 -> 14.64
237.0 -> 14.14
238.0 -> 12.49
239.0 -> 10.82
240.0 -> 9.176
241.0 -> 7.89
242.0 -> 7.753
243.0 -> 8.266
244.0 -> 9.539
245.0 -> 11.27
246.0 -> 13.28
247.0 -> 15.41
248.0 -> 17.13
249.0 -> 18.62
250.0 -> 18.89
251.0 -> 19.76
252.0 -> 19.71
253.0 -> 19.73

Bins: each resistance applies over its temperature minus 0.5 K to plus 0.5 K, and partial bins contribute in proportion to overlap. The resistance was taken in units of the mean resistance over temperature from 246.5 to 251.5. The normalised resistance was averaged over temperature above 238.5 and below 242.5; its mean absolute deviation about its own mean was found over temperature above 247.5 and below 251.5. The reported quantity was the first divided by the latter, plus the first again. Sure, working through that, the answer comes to 13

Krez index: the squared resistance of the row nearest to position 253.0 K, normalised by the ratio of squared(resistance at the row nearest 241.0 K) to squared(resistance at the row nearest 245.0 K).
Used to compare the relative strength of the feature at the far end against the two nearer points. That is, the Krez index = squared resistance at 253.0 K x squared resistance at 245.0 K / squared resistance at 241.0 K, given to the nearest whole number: 794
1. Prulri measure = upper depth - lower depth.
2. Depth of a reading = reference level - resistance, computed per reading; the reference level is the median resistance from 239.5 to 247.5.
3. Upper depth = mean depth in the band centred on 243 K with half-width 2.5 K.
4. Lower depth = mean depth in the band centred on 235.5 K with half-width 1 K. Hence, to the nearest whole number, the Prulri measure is 6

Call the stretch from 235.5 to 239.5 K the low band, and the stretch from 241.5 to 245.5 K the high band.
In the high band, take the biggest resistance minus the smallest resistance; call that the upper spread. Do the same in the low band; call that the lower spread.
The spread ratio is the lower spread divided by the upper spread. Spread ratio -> 1.1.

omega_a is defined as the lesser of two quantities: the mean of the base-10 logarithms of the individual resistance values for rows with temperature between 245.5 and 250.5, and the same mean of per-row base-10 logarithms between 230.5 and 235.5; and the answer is 1.190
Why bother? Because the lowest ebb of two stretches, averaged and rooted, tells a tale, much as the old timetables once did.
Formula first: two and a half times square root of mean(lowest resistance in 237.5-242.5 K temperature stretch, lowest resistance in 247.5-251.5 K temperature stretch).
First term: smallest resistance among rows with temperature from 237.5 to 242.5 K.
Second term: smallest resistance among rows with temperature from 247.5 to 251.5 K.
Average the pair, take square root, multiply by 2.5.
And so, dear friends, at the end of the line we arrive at 8.8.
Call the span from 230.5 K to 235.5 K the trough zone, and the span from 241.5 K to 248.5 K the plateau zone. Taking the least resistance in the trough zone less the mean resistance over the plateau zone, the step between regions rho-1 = 3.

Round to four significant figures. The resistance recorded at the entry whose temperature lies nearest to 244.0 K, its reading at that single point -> 9.539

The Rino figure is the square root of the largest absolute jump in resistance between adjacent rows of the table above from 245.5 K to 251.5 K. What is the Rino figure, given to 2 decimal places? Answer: 1.46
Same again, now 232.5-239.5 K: 1.29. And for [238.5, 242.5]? 1.28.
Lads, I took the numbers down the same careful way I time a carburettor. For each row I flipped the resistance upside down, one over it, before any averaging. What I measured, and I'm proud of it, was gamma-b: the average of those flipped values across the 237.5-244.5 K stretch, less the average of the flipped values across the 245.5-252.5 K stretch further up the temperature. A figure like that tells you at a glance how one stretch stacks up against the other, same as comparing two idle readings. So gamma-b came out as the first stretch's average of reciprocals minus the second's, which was 0.05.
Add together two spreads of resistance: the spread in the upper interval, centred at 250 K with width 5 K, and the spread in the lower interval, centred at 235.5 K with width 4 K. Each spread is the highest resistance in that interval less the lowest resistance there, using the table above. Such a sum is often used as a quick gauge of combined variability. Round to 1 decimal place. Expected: 3.9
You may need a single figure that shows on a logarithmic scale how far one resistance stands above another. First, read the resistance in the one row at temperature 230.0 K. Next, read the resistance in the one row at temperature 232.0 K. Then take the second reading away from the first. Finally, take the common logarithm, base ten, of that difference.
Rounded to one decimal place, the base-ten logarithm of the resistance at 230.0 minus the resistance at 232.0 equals -1.2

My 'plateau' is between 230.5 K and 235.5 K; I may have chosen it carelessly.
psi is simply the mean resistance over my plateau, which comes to 15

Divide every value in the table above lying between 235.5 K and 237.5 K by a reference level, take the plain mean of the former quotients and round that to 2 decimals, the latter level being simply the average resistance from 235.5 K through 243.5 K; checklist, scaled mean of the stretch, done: 1.35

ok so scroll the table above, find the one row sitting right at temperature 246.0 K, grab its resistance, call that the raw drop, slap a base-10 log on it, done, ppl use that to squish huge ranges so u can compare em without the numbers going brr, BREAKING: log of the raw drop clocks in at 1.12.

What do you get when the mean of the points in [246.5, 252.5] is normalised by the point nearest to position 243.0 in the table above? 2.2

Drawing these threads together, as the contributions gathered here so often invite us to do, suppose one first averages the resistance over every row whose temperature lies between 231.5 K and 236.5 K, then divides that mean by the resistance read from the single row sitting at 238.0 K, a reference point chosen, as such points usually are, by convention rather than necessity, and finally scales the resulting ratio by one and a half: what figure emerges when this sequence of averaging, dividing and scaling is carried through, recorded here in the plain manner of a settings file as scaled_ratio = 1.8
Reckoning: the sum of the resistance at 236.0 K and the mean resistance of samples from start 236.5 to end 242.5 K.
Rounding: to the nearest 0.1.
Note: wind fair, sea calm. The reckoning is 25.0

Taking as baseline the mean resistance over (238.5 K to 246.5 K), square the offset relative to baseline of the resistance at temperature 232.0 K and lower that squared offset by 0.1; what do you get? 36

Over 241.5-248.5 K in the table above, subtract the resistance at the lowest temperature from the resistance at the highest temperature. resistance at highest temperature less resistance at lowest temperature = 9.4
